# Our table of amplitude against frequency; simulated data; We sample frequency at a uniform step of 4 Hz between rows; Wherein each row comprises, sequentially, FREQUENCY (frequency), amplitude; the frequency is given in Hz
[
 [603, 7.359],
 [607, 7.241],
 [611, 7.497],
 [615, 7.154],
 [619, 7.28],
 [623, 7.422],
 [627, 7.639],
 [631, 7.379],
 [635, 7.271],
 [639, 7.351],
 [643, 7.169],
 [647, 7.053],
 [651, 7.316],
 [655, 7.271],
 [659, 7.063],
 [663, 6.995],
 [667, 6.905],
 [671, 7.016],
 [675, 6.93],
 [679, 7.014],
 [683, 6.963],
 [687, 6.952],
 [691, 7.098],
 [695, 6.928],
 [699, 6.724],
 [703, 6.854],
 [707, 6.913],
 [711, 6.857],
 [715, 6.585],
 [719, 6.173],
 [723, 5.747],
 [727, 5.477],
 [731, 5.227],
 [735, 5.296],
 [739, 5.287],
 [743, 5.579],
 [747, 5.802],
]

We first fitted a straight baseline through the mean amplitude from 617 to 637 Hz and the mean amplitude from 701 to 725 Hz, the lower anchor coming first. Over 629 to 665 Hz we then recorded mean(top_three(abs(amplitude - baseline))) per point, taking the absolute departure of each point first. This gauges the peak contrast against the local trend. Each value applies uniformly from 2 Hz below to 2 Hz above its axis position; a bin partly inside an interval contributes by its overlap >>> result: 0.15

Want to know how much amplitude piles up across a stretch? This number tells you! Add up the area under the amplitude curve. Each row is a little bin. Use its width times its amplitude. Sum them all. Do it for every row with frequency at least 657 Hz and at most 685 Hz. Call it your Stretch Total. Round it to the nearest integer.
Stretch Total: 196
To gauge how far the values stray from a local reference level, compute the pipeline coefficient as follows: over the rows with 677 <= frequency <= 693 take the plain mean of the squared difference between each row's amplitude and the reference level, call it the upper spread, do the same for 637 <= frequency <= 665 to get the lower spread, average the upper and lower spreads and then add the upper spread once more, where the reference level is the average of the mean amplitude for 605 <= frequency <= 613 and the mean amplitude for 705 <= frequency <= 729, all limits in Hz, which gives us 0.12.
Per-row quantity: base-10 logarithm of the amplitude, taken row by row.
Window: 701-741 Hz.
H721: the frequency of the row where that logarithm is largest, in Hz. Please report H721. 707 Hz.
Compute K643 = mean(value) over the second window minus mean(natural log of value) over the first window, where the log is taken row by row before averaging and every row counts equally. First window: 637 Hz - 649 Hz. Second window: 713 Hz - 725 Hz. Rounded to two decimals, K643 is 4.20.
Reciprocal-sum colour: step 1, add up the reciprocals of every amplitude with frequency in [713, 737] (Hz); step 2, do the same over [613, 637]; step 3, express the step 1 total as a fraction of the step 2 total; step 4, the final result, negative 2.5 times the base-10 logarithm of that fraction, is -0.27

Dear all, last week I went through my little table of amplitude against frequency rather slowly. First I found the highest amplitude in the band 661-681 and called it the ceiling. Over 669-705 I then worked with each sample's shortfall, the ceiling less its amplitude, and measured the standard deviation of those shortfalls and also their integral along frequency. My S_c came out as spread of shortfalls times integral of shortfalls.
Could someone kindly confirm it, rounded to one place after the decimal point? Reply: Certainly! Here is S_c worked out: 0.3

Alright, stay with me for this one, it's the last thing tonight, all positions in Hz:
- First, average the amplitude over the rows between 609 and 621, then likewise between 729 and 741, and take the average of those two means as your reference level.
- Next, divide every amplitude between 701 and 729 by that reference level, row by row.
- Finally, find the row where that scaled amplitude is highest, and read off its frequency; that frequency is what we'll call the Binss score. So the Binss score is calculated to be 707 Hz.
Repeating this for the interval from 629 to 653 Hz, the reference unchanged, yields 631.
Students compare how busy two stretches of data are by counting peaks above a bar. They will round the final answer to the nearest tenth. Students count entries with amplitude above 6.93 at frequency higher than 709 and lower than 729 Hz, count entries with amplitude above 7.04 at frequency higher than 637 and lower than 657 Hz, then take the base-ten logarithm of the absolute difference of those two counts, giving 0.7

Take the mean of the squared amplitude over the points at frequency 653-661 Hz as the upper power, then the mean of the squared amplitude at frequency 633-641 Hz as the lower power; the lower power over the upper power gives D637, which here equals 1.04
